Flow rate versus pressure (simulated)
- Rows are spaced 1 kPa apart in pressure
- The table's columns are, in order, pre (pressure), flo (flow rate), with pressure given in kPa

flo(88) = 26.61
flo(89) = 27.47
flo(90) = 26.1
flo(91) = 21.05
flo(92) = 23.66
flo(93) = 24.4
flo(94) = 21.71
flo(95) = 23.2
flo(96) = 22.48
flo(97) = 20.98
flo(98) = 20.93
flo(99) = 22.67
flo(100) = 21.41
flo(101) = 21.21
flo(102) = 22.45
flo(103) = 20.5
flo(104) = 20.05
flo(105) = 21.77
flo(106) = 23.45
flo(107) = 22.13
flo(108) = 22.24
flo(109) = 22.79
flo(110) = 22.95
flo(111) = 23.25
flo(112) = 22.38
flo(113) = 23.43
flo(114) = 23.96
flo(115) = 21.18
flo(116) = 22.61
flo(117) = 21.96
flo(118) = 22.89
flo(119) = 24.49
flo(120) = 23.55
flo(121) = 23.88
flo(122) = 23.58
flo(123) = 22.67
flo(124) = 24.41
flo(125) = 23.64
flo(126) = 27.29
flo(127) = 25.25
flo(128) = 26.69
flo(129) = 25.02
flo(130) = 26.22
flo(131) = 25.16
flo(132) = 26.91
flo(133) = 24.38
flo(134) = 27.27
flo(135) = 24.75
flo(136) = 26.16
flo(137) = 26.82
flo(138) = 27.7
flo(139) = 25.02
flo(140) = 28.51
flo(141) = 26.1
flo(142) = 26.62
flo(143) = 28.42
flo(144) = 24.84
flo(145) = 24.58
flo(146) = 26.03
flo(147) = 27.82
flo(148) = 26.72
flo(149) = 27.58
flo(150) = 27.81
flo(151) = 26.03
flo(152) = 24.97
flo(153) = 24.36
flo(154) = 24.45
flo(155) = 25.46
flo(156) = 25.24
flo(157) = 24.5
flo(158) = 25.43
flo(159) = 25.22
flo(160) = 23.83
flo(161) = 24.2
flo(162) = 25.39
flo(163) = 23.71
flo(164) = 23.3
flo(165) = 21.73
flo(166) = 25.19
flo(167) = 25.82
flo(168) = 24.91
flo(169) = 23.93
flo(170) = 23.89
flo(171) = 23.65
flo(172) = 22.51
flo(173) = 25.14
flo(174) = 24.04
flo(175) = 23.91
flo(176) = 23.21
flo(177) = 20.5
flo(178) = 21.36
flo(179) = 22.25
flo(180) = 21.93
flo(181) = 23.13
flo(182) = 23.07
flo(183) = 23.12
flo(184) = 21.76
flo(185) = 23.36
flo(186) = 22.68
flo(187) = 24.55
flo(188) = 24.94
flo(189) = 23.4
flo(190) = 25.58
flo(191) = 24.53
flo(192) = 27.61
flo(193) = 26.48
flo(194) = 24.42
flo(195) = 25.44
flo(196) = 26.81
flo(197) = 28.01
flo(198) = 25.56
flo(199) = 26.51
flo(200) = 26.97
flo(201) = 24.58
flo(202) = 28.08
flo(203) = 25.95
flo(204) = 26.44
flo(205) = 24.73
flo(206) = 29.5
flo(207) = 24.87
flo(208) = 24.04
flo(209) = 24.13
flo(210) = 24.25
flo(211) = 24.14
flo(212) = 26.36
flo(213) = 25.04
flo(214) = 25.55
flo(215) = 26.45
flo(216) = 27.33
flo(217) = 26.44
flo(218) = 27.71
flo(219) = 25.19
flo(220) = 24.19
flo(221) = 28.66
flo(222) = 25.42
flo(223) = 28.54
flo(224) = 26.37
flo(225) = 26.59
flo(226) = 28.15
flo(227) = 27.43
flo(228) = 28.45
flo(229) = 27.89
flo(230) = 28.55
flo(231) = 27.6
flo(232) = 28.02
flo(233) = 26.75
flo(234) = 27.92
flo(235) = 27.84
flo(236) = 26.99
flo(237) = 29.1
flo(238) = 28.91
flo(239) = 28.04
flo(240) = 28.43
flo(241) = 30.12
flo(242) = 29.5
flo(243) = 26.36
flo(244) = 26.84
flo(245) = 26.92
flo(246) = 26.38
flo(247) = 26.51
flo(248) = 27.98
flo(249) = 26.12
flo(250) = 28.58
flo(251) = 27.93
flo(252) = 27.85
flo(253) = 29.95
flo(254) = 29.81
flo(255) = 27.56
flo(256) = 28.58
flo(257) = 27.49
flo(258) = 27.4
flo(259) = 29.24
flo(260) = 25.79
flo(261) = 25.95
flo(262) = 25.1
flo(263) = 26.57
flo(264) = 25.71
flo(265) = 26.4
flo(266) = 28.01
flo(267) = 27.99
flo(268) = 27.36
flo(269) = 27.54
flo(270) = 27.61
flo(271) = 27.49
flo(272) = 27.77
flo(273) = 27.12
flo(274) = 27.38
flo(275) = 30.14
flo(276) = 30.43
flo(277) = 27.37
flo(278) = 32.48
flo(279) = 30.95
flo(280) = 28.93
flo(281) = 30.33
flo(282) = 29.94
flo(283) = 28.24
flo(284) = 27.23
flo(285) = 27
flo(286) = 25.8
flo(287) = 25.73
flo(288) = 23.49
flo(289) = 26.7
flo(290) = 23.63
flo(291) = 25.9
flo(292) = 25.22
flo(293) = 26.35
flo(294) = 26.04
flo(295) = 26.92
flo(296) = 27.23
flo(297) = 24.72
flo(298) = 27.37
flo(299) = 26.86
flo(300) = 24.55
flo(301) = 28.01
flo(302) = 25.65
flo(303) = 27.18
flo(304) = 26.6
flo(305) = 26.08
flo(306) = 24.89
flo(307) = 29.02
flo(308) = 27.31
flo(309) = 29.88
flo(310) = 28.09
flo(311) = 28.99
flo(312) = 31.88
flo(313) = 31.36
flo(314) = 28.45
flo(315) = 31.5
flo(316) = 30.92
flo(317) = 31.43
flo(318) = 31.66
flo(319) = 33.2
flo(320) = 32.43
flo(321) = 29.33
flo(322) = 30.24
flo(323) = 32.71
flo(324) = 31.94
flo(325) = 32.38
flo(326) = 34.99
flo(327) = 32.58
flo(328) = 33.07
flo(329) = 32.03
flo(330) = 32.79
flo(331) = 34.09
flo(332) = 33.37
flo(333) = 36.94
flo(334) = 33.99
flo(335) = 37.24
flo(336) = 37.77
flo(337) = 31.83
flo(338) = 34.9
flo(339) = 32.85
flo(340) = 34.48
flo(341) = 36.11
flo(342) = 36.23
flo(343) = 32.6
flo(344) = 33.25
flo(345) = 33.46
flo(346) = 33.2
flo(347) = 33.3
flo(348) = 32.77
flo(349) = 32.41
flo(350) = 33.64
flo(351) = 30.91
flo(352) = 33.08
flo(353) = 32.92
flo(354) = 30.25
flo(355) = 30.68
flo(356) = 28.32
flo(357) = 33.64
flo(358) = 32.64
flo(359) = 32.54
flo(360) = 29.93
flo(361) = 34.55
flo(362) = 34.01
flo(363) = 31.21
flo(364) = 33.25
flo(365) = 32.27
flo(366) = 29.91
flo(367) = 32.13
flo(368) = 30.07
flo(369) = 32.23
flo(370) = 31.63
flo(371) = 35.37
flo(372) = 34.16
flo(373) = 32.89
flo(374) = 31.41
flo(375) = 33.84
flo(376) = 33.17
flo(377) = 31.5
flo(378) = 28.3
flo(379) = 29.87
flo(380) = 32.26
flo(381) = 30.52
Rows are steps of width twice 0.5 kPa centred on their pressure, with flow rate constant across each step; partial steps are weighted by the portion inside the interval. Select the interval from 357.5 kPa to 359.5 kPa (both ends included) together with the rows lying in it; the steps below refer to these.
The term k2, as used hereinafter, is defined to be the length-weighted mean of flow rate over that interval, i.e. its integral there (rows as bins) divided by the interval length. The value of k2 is 33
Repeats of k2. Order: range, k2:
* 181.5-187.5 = 23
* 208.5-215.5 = 25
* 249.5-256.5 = 29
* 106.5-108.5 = 22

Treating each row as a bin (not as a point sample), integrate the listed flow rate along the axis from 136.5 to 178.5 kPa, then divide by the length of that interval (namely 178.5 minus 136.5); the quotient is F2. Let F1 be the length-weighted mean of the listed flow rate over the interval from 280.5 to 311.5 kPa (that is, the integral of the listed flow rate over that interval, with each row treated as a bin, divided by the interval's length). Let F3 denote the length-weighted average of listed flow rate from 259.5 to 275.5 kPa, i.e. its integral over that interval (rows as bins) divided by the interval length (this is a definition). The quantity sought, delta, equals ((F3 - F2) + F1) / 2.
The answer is 14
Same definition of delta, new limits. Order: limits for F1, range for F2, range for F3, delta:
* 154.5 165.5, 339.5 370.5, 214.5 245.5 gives 10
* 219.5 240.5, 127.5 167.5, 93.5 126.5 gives 12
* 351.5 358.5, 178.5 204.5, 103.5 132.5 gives 15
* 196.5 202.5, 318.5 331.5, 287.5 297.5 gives 10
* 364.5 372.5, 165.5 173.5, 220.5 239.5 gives 18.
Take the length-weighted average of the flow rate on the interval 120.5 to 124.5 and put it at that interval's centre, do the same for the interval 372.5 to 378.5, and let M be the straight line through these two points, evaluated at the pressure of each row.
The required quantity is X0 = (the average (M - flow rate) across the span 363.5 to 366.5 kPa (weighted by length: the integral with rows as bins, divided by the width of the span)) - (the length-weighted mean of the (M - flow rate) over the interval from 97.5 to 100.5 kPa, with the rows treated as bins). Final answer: -1.5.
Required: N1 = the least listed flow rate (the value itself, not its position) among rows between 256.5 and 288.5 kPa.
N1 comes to 23.49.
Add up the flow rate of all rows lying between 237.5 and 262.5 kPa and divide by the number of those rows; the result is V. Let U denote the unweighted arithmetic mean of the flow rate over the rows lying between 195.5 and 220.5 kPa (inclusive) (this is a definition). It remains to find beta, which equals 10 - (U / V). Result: 9.06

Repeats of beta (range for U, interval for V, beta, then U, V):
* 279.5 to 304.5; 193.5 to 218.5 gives 8.97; 26.6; 26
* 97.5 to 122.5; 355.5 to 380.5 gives 9.30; 22.5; 32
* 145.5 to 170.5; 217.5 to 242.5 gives 9.09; 25.1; 28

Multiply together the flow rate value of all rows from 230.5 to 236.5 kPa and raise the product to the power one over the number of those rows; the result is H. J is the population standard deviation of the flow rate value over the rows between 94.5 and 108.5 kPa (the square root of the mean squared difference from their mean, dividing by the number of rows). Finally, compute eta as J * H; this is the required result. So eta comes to 26.8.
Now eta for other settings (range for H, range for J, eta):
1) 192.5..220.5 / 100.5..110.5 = 26.6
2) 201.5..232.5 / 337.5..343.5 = 37.5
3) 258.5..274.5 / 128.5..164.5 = 36.9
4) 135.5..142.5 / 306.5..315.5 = 41.3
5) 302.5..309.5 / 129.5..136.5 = 27.7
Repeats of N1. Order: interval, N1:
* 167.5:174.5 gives 22.51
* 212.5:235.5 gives 24.19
